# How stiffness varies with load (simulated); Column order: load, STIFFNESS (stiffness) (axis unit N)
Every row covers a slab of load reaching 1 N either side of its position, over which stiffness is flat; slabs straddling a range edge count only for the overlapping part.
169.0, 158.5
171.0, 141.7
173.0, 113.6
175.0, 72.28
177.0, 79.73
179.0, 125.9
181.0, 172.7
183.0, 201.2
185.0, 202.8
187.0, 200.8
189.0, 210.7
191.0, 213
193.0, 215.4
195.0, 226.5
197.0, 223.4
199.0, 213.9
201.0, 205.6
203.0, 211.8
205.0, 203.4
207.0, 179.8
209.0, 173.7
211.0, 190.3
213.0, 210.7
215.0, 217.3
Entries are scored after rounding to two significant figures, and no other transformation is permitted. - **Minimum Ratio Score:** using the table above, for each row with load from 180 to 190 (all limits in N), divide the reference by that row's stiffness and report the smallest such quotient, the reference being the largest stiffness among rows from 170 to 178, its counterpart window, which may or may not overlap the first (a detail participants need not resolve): 0.67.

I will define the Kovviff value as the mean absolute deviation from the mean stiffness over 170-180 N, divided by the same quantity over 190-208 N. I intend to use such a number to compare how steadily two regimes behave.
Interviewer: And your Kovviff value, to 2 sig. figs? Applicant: 2.6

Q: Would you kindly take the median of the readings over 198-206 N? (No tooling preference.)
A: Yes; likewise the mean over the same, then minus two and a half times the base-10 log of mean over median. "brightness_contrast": 0.000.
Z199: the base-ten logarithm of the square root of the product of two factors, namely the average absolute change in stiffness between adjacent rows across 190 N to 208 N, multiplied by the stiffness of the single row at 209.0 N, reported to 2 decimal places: 1.60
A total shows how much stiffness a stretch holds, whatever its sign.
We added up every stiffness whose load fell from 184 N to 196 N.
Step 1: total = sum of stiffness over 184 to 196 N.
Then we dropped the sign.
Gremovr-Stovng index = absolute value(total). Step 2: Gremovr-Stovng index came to 1269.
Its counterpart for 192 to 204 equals 1297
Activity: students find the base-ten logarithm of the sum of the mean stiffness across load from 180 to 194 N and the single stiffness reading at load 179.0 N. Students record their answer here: 2.52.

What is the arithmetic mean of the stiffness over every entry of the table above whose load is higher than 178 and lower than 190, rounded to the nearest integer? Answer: 186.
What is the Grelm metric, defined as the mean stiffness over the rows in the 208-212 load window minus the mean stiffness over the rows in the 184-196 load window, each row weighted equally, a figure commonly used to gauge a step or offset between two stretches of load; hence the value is -30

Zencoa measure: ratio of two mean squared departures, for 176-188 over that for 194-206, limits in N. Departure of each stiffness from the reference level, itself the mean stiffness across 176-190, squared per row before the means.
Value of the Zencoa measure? 1.1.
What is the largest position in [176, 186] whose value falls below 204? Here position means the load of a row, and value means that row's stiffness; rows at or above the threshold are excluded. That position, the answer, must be 185.0 N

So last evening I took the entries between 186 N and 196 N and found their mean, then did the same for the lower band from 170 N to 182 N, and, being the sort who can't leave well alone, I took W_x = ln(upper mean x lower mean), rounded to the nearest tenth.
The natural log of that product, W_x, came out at 10.1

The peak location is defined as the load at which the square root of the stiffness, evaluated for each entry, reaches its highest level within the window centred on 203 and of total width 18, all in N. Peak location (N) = 195.0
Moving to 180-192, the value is 191.0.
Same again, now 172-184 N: 183.0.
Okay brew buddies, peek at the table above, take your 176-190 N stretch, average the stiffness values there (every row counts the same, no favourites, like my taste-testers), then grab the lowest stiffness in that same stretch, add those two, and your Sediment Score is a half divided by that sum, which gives 0.0020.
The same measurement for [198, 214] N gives 0.0013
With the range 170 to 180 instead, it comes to 0.0028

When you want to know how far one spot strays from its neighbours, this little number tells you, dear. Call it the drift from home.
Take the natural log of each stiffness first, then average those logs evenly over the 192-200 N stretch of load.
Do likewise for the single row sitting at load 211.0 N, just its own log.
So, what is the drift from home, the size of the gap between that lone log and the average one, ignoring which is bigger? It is 0.1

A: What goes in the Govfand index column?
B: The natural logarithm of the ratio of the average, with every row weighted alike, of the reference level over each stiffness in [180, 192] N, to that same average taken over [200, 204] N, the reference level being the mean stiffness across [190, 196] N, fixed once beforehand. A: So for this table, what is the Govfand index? 0.0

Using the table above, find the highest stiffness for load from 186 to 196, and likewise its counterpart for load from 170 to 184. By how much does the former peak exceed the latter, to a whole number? 25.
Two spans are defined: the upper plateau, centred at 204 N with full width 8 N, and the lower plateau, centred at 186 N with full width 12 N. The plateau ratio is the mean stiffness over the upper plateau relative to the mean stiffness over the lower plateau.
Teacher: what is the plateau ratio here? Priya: 1.0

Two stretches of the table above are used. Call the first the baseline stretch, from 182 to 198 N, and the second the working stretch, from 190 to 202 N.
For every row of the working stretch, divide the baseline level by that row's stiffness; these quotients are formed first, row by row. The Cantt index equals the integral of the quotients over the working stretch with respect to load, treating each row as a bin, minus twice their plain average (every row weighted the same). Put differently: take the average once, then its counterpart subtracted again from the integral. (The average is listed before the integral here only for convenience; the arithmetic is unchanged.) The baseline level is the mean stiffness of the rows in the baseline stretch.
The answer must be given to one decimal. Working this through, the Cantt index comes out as 9.8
